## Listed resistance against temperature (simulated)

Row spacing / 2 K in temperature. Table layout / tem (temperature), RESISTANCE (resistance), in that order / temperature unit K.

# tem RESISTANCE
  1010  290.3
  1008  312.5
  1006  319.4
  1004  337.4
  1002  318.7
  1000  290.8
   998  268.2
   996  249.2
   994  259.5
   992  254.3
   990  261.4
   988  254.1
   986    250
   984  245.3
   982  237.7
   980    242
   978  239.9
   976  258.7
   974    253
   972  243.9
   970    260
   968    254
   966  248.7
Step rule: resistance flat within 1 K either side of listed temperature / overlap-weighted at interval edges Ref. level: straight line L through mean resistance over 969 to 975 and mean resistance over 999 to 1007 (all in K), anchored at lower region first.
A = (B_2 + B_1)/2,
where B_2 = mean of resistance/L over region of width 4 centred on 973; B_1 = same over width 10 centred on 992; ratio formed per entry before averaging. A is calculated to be 0.924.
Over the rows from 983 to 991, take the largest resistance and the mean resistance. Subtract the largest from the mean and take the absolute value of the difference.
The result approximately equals 8.7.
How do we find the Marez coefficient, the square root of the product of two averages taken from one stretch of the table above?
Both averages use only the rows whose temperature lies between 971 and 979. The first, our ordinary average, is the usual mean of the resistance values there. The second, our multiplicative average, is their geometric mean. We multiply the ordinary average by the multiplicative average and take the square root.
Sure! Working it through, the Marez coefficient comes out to 249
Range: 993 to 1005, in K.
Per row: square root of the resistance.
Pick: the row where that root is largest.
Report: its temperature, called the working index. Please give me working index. 1004 K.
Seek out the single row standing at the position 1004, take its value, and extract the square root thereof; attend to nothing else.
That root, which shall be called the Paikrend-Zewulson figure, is 18.4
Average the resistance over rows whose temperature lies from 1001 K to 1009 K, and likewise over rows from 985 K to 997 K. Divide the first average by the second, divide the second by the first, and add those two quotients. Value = 2.06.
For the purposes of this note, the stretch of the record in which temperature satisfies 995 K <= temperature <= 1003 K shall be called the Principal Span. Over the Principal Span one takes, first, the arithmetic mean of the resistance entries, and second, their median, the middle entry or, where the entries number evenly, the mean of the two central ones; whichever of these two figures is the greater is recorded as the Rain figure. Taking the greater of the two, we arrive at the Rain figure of 282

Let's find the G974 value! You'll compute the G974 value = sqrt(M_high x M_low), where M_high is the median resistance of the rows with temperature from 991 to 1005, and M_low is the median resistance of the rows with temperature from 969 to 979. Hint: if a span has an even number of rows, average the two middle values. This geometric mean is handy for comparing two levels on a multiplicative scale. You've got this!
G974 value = 260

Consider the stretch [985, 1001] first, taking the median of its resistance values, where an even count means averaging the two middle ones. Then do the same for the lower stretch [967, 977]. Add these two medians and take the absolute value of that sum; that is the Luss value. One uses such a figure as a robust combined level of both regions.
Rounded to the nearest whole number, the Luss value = 511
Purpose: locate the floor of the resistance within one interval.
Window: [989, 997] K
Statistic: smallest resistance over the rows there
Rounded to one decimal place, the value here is 249.2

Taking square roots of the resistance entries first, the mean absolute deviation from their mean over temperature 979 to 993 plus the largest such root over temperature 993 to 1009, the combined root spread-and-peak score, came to 18.6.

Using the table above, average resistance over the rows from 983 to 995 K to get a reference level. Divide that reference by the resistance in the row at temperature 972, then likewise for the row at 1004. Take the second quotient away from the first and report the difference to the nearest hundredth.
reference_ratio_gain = 0.29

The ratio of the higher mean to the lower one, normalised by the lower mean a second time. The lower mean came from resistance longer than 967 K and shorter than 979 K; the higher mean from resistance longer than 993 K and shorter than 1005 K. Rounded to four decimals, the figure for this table 0.0045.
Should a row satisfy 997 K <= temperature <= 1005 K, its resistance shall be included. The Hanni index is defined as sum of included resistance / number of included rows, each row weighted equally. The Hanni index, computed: 304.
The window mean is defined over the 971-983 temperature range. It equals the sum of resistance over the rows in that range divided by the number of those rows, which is 246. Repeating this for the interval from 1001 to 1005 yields 328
